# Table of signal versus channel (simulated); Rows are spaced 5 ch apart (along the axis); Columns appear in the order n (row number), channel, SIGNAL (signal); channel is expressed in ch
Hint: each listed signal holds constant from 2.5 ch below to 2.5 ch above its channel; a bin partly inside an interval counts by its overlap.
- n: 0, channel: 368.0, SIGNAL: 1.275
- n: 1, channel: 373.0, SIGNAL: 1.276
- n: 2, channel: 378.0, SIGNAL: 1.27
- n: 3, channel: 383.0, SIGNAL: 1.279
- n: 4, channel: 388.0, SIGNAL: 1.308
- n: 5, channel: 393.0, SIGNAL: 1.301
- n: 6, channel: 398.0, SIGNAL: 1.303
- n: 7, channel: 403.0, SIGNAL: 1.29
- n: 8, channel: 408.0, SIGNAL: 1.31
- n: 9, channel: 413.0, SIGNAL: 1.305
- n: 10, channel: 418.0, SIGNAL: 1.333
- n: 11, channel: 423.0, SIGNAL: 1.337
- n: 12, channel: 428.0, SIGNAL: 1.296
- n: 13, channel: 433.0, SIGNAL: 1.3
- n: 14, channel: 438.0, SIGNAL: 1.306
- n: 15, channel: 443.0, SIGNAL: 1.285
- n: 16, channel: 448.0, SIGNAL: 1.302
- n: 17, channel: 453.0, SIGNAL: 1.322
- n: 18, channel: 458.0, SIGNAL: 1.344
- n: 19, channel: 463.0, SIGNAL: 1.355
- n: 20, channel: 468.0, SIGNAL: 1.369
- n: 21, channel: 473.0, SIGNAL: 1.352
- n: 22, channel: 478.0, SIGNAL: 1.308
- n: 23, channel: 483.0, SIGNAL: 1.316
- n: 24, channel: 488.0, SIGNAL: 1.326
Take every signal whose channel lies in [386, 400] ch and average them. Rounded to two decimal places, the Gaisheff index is 1.30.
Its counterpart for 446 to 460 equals 1.32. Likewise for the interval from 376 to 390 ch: 1.29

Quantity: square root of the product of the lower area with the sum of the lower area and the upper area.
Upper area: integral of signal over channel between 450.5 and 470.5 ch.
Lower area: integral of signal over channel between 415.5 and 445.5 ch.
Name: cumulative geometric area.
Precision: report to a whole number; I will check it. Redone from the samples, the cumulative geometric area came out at 51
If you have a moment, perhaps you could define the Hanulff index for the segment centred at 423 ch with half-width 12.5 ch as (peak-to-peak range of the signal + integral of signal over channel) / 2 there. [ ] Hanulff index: 16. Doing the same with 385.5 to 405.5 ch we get 13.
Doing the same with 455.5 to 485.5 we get 20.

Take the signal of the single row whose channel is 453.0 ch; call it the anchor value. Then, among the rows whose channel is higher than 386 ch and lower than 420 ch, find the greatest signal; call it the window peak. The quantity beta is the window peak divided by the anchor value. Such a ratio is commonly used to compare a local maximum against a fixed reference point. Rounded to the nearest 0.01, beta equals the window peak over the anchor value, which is 1.01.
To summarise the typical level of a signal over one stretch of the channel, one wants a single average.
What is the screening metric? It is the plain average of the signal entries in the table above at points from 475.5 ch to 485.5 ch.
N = 1.312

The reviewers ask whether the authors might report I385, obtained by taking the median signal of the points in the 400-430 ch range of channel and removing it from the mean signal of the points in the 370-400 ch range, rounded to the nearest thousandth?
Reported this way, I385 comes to -0.018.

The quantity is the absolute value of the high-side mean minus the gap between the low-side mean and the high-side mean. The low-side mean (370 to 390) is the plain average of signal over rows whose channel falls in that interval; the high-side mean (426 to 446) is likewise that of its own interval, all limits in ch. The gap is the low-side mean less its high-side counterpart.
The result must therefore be 1.31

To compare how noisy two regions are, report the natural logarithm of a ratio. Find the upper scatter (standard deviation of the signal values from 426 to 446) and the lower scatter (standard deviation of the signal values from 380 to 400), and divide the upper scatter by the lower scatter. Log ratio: -0.37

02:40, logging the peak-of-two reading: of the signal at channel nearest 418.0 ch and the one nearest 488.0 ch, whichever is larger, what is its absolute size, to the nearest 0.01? 1.33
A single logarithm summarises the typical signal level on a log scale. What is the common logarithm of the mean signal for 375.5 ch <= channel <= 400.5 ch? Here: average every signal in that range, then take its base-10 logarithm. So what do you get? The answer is 0.111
